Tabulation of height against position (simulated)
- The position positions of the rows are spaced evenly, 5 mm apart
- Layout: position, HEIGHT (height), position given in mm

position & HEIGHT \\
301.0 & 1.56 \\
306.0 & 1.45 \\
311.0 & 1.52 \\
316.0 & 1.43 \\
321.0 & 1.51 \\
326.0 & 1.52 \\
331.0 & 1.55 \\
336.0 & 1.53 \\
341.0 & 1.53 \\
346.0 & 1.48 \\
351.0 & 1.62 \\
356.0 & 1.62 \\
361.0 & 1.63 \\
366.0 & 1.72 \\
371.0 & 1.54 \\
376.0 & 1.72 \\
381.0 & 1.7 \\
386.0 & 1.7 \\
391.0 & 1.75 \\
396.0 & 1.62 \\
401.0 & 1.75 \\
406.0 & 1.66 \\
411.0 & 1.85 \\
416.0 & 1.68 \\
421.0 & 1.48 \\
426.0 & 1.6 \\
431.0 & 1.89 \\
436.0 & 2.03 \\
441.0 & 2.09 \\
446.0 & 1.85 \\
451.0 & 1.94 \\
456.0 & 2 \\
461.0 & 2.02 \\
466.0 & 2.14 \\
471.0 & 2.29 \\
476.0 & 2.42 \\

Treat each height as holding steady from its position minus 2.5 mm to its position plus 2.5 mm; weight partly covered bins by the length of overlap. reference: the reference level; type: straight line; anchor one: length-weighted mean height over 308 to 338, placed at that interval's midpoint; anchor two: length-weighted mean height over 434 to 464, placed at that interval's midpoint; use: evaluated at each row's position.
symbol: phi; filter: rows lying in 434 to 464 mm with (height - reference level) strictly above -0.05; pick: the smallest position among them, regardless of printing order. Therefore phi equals 436.0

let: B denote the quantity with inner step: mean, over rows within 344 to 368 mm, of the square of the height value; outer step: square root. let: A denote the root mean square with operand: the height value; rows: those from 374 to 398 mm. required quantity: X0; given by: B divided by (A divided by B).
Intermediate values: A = 1.70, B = 1.62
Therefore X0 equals 1.54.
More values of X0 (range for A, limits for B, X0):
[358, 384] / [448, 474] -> 2.61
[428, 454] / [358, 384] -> 1.41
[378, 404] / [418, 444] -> 1.97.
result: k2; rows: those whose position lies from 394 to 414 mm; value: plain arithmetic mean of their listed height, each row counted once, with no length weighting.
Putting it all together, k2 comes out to 1.72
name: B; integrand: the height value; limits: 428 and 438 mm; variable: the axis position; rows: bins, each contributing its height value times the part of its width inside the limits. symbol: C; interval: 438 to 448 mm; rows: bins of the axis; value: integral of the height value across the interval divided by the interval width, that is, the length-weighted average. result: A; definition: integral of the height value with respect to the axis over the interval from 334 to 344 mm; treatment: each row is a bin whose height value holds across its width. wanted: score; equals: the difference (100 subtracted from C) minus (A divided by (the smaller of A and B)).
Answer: -99.0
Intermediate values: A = 15.3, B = 19.4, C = 1.98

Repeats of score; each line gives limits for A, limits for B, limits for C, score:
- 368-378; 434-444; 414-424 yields -99.4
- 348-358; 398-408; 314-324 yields -99.5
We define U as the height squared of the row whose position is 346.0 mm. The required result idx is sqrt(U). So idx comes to 1.48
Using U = 2.2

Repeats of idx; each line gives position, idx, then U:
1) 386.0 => 1.70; 2.9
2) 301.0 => 1.56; 2.4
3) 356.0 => 1.62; 2.6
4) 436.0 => 2.03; 4.1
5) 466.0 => 2.14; 4.6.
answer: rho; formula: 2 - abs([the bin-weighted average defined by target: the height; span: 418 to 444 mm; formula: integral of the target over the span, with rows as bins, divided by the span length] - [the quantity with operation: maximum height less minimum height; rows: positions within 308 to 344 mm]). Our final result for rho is 0.3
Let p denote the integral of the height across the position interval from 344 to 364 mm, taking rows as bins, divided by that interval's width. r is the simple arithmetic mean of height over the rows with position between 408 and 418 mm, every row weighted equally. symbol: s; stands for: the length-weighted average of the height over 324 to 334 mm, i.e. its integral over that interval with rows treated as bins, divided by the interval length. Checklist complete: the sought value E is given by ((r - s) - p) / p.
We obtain -0.86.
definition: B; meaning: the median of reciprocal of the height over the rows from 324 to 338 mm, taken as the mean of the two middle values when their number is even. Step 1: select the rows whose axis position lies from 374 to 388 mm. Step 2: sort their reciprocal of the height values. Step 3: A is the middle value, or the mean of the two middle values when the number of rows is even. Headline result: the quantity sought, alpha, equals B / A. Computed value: 1.11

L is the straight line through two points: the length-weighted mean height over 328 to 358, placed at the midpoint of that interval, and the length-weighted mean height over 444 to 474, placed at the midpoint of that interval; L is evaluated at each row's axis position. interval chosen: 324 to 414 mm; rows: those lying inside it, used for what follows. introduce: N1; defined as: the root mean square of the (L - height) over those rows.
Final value 0.072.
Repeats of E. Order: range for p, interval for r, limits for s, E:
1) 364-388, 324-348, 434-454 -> -1.27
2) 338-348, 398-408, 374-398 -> -1.00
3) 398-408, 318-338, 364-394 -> -1.09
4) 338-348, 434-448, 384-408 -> -0.81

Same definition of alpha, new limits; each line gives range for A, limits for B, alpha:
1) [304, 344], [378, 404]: 0.89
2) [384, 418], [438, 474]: 0.84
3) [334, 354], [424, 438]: 0.81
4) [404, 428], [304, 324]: 1.12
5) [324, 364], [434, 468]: 0.76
